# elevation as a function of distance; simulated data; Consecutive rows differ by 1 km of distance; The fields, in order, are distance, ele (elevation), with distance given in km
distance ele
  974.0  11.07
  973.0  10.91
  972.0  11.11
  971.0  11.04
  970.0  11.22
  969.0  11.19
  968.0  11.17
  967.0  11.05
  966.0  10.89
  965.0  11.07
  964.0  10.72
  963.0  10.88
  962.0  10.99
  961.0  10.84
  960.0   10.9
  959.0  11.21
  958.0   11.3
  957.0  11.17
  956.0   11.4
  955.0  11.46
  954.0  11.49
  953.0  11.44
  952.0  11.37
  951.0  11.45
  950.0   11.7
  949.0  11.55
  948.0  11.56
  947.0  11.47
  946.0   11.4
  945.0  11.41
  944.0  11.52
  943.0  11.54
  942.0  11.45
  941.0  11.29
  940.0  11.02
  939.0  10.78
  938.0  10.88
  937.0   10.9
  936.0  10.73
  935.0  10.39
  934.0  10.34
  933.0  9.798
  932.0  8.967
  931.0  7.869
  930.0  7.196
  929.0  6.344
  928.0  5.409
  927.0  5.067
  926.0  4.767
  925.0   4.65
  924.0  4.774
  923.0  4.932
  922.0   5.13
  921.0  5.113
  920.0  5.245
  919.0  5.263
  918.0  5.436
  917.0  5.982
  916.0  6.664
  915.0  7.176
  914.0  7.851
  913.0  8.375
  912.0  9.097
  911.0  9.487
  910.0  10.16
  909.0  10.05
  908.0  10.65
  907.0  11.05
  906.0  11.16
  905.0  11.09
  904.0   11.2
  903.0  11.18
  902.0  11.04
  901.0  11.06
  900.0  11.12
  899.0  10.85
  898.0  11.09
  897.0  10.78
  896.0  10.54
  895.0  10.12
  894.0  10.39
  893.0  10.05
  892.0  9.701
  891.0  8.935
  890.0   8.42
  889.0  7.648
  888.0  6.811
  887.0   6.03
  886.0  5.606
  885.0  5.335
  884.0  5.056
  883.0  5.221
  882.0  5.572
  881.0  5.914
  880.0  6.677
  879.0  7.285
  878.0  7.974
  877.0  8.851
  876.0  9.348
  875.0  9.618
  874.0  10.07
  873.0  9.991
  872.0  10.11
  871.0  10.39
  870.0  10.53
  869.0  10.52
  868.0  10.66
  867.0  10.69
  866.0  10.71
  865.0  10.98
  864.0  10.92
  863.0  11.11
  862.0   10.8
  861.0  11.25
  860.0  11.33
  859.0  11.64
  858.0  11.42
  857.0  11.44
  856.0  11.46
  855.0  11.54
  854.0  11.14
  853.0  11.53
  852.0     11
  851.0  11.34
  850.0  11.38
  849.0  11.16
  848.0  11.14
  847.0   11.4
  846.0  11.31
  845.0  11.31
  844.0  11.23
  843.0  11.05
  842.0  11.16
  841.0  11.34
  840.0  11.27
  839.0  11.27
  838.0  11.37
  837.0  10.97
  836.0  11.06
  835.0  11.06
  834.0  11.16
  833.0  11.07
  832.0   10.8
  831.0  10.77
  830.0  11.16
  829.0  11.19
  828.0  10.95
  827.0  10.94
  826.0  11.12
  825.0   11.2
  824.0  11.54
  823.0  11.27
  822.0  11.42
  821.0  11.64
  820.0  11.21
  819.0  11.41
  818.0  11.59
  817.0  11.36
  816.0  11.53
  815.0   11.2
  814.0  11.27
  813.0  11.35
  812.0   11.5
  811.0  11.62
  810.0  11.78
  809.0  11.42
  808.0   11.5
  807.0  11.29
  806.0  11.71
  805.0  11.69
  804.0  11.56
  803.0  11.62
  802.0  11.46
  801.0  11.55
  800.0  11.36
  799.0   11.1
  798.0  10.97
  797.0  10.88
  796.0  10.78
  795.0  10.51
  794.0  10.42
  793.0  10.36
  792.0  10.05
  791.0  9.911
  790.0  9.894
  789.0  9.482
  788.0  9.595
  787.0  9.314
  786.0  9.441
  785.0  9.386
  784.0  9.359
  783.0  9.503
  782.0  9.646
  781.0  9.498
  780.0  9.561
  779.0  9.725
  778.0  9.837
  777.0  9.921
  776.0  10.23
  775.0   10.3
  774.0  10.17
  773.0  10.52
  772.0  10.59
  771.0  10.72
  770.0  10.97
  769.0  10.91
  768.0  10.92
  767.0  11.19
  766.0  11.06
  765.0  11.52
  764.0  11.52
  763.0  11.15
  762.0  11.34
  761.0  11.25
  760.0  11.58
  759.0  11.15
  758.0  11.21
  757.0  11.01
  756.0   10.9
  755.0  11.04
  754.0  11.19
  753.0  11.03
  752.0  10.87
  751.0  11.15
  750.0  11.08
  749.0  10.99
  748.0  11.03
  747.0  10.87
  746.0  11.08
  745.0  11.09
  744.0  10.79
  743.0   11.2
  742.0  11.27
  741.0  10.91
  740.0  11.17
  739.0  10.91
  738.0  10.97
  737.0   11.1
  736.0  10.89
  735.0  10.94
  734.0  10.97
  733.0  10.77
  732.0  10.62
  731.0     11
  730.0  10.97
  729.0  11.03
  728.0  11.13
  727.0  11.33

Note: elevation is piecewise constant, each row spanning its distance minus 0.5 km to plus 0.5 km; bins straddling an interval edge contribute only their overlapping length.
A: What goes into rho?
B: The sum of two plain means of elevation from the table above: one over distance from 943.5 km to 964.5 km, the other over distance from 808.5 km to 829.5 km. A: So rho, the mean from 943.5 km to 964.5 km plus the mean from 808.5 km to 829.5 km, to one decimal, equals 22.7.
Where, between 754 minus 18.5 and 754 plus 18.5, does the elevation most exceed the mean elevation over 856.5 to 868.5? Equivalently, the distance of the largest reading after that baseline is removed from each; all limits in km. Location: 760.0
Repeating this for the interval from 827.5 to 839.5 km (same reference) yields 838.0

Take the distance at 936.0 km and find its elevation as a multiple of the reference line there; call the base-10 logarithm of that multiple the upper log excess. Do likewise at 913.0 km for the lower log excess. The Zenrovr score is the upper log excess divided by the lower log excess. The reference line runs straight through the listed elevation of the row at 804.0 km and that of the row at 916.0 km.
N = 3.0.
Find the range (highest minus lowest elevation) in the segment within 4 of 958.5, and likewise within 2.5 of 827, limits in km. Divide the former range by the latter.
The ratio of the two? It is 2.4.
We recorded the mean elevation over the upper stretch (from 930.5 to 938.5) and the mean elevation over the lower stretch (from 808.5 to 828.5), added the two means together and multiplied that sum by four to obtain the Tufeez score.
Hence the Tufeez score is 85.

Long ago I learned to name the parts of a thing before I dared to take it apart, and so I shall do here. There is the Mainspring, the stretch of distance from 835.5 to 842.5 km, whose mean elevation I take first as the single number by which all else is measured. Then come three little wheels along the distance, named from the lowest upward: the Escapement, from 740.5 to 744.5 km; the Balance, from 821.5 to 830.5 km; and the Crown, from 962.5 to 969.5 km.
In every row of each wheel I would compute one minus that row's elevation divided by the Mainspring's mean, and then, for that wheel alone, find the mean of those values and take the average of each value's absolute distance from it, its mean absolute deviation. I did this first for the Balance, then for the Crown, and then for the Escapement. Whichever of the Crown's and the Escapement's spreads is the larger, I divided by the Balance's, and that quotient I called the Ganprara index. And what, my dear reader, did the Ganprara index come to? 1.4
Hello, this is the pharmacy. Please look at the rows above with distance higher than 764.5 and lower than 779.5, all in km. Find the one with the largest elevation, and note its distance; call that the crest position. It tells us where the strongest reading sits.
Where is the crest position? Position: 765.0 km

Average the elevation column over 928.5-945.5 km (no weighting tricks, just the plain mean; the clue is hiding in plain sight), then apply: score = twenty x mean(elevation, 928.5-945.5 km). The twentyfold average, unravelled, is 203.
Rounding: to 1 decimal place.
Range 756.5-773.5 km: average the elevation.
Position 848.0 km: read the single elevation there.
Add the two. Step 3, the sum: 22.2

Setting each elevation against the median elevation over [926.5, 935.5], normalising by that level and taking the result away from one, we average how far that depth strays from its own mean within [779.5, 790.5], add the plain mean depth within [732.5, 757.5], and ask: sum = -0.384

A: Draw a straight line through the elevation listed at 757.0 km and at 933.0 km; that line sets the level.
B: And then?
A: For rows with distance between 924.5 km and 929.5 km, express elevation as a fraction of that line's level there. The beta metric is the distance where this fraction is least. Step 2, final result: 925.0 km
